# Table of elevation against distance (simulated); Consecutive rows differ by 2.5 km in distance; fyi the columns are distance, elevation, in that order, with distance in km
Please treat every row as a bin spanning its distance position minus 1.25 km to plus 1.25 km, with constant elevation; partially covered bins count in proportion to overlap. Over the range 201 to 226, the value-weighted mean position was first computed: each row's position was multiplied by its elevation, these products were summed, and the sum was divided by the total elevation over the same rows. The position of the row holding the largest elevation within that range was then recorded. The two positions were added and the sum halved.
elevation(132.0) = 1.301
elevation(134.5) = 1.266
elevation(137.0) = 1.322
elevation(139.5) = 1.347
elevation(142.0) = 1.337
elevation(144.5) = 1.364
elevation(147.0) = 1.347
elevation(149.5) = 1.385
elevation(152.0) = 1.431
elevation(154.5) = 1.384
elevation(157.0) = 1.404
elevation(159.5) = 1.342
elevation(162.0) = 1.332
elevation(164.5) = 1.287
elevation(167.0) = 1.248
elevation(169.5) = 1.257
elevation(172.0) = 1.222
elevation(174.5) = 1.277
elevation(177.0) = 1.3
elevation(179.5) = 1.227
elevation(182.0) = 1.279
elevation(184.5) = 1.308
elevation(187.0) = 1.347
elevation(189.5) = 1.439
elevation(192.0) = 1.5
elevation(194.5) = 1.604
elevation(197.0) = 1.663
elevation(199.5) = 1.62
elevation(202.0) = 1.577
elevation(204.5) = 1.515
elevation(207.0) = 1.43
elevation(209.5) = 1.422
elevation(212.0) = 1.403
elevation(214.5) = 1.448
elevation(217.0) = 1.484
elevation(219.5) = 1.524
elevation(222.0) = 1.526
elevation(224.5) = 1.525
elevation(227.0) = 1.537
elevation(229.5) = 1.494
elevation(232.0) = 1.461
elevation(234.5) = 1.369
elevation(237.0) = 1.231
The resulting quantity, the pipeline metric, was 207.6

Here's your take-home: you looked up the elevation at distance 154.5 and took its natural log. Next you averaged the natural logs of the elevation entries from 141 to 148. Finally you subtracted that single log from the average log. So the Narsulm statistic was -0.03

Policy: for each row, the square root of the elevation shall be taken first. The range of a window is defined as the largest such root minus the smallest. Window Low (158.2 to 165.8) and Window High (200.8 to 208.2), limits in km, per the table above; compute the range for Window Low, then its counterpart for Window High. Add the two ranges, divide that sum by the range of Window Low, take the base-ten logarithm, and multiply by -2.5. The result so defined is -1.4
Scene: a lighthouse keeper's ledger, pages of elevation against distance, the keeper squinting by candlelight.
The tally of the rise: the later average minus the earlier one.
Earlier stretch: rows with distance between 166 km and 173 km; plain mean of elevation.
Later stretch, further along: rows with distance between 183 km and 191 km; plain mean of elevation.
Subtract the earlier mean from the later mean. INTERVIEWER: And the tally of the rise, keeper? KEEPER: 0.12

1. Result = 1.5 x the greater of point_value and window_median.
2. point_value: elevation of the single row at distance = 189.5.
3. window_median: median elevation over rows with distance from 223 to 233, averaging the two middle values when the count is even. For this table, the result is 2.3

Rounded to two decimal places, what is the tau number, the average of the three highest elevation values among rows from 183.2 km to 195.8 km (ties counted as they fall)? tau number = 1.51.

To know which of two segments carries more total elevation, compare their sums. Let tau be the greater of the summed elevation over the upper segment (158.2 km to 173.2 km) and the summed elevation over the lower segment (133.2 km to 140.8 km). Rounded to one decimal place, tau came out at 7.7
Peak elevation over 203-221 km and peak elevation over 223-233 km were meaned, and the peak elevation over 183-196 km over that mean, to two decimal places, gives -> 1.05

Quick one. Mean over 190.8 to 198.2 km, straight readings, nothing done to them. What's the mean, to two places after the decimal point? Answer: 1.59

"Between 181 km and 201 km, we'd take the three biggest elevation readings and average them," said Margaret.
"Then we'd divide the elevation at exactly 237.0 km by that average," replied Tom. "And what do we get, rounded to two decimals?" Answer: 0.76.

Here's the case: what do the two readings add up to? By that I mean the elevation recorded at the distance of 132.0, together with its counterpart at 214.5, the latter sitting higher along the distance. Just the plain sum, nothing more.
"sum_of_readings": 2.749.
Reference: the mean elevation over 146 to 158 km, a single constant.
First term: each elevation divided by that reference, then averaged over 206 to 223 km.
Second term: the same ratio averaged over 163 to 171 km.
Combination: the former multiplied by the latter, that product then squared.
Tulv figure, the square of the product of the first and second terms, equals 0.91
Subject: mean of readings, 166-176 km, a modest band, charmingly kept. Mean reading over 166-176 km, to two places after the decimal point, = 1.25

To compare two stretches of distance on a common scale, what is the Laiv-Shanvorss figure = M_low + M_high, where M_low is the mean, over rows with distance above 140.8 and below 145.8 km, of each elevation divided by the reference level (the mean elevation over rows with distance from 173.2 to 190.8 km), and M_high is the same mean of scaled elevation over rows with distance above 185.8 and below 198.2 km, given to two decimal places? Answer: 2.18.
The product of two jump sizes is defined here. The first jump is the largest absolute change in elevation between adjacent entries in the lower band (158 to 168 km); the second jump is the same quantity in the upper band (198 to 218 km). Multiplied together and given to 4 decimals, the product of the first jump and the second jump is 0.0038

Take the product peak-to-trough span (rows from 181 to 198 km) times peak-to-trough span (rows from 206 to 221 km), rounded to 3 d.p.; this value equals 0.046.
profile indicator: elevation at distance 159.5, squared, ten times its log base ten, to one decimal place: 2.6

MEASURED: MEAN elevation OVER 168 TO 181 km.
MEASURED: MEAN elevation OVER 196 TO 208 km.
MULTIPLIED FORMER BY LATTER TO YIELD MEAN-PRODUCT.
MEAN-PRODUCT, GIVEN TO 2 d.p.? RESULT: 1.96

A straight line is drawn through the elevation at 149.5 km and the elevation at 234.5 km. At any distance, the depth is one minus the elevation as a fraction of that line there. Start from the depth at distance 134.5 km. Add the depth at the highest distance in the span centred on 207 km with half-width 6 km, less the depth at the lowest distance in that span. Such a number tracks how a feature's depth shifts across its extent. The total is 0.21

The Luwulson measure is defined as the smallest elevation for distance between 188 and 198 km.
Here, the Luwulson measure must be 1.439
